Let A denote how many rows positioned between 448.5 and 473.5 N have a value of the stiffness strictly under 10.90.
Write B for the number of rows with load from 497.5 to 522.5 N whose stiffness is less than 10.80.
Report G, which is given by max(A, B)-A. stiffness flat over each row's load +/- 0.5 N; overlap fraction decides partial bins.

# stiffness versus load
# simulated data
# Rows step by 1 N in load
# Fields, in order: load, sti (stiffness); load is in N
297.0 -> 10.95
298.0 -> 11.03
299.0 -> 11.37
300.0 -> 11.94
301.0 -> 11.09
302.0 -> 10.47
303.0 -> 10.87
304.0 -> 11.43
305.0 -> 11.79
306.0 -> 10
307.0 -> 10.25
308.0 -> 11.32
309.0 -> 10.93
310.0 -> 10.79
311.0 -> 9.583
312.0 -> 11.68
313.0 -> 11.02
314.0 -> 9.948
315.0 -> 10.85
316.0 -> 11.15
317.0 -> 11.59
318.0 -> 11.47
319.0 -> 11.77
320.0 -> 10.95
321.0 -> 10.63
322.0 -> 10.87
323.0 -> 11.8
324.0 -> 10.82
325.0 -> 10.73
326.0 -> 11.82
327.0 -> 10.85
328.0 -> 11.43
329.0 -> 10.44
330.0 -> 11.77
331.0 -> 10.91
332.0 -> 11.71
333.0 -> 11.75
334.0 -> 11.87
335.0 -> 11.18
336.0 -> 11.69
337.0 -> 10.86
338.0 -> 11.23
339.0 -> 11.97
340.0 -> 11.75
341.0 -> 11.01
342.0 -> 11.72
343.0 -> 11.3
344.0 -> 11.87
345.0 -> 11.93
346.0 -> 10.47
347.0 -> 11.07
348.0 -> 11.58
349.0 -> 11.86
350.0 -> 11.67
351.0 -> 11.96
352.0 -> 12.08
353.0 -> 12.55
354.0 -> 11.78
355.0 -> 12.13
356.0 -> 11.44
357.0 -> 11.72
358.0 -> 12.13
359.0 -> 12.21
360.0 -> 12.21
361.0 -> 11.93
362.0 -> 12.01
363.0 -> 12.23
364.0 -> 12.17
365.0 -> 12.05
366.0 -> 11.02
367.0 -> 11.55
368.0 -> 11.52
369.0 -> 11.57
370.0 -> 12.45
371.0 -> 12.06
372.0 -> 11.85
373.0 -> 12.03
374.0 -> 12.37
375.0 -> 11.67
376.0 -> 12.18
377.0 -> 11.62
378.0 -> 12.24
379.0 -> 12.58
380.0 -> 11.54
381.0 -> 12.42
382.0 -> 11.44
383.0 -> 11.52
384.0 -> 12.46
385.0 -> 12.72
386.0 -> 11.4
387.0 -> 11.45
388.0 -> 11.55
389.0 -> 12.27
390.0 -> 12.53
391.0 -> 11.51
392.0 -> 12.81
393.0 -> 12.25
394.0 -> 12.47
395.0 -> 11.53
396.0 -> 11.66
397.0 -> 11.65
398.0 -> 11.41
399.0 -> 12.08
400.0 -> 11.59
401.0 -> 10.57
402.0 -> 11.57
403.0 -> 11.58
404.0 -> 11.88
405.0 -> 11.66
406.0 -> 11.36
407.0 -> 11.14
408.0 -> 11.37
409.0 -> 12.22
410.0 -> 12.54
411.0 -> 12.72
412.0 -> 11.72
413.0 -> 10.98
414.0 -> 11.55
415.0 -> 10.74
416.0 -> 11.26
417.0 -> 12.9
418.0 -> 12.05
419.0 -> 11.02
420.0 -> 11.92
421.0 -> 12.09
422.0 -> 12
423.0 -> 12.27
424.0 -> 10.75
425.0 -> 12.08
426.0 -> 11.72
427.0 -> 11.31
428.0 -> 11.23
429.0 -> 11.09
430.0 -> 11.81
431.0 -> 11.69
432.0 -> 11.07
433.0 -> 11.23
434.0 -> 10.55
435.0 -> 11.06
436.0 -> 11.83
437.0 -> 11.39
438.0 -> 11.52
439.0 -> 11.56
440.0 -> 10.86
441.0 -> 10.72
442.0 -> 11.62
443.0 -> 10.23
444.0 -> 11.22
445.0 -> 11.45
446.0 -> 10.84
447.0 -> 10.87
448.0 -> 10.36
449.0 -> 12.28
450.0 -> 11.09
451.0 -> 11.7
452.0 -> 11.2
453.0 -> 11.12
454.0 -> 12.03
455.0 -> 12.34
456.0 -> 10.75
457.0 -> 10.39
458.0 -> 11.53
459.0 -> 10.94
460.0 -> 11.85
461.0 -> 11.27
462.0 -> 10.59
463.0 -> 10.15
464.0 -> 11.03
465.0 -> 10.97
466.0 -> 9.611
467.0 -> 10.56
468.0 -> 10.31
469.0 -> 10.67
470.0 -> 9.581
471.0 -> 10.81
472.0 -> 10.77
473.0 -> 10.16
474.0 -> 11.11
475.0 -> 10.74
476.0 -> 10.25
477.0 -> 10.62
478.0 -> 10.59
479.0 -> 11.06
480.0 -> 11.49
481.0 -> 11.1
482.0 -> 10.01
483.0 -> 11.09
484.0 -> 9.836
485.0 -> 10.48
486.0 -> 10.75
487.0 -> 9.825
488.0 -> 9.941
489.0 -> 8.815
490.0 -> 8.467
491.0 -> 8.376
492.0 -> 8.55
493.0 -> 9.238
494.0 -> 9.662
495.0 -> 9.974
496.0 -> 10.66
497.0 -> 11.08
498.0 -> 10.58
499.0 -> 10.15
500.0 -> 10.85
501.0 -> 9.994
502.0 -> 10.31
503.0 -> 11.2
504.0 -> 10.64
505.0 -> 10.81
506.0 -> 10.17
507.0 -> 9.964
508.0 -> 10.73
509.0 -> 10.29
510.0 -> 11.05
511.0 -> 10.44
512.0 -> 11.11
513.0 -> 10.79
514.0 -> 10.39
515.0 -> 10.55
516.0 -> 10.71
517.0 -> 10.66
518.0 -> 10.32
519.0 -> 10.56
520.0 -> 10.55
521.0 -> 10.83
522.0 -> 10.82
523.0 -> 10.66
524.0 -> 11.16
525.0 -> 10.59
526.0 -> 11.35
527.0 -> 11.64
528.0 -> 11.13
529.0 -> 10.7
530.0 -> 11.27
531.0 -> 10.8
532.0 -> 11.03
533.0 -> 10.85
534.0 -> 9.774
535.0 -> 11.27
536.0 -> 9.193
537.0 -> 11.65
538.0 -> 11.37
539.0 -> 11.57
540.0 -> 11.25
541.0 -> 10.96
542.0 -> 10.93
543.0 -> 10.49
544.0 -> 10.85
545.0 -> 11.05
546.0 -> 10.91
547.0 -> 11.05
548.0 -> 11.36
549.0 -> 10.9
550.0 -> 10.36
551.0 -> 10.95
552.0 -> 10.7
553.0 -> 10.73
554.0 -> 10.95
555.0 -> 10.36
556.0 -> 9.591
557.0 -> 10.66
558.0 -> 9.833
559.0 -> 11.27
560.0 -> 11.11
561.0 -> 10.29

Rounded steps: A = 12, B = 18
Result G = 6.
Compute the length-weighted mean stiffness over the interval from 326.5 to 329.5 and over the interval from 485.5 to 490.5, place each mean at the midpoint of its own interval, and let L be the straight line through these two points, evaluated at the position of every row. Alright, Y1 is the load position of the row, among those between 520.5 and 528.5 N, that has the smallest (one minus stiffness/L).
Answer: 527.0 N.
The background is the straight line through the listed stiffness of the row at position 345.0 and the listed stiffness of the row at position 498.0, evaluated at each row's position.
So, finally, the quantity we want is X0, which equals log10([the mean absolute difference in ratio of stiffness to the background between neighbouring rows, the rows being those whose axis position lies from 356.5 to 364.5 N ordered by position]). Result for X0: -1.9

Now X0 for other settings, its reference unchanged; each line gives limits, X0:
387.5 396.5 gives -1.3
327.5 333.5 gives -1.2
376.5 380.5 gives -1.2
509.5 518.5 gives -1.5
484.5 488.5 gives -1.4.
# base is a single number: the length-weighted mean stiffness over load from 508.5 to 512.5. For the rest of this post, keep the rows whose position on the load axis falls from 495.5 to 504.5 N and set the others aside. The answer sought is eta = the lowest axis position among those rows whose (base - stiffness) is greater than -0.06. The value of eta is 496.0 N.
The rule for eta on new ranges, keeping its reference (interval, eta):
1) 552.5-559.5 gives 553.0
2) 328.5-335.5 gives 329.0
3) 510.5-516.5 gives 511.0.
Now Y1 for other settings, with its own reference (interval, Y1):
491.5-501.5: 497.0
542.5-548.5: 548.0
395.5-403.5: 399.0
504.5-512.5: 512.0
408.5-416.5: 411.0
